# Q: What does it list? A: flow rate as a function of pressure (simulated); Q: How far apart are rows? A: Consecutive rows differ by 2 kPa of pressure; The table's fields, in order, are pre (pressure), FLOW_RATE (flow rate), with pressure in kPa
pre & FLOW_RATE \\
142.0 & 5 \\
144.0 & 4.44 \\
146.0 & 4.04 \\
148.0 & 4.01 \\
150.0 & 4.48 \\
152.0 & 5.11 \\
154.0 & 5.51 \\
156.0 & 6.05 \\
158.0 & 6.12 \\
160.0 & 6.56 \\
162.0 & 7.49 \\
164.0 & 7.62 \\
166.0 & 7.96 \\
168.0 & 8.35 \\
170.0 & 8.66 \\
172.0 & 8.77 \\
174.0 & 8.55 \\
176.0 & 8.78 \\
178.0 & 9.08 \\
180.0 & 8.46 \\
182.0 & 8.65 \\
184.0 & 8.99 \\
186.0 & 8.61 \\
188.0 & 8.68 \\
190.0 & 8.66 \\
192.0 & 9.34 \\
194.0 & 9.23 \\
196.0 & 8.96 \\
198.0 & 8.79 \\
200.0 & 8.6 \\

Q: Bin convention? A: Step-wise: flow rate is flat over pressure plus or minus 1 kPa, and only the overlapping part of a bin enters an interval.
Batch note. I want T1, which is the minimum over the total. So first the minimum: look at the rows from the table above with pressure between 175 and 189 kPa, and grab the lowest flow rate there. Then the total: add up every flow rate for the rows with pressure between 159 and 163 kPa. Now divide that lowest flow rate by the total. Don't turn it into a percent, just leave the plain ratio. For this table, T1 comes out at 0.60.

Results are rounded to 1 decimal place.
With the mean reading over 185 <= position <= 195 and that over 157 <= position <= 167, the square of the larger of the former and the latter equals 79.3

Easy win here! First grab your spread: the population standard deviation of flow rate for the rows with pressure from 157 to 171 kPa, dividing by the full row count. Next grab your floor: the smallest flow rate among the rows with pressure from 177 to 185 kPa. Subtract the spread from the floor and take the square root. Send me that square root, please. 2.76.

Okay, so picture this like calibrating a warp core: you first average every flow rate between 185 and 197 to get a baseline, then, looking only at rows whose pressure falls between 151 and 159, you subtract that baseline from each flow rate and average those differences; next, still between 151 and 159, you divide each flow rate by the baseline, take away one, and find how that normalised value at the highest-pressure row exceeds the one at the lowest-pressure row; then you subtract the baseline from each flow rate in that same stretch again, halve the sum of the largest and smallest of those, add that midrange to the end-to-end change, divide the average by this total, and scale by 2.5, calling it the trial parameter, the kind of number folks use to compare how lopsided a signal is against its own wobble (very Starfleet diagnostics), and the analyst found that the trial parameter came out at 2.5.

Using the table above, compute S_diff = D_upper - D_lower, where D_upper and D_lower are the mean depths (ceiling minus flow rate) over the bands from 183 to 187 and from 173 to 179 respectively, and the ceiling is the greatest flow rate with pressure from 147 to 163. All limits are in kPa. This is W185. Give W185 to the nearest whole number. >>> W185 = 0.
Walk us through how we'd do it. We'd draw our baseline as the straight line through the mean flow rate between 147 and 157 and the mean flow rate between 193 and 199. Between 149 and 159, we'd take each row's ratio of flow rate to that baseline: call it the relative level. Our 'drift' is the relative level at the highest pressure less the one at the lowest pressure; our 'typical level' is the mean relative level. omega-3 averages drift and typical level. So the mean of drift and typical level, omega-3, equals 0.61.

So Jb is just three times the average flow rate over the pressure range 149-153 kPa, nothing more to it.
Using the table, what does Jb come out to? 14.4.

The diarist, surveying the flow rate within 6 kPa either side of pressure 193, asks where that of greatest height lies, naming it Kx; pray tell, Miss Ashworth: 192.0 kPa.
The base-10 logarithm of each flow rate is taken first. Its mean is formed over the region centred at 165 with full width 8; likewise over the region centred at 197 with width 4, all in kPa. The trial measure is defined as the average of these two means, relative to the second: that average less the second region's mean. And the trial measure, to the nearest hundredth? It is -0.03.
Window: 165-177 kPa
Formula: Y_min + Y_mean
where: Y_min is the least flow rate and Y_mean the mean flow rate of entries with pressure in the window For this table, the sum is 16.5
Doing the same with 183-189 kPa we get 17.4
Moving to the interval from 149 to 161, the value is 10.1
